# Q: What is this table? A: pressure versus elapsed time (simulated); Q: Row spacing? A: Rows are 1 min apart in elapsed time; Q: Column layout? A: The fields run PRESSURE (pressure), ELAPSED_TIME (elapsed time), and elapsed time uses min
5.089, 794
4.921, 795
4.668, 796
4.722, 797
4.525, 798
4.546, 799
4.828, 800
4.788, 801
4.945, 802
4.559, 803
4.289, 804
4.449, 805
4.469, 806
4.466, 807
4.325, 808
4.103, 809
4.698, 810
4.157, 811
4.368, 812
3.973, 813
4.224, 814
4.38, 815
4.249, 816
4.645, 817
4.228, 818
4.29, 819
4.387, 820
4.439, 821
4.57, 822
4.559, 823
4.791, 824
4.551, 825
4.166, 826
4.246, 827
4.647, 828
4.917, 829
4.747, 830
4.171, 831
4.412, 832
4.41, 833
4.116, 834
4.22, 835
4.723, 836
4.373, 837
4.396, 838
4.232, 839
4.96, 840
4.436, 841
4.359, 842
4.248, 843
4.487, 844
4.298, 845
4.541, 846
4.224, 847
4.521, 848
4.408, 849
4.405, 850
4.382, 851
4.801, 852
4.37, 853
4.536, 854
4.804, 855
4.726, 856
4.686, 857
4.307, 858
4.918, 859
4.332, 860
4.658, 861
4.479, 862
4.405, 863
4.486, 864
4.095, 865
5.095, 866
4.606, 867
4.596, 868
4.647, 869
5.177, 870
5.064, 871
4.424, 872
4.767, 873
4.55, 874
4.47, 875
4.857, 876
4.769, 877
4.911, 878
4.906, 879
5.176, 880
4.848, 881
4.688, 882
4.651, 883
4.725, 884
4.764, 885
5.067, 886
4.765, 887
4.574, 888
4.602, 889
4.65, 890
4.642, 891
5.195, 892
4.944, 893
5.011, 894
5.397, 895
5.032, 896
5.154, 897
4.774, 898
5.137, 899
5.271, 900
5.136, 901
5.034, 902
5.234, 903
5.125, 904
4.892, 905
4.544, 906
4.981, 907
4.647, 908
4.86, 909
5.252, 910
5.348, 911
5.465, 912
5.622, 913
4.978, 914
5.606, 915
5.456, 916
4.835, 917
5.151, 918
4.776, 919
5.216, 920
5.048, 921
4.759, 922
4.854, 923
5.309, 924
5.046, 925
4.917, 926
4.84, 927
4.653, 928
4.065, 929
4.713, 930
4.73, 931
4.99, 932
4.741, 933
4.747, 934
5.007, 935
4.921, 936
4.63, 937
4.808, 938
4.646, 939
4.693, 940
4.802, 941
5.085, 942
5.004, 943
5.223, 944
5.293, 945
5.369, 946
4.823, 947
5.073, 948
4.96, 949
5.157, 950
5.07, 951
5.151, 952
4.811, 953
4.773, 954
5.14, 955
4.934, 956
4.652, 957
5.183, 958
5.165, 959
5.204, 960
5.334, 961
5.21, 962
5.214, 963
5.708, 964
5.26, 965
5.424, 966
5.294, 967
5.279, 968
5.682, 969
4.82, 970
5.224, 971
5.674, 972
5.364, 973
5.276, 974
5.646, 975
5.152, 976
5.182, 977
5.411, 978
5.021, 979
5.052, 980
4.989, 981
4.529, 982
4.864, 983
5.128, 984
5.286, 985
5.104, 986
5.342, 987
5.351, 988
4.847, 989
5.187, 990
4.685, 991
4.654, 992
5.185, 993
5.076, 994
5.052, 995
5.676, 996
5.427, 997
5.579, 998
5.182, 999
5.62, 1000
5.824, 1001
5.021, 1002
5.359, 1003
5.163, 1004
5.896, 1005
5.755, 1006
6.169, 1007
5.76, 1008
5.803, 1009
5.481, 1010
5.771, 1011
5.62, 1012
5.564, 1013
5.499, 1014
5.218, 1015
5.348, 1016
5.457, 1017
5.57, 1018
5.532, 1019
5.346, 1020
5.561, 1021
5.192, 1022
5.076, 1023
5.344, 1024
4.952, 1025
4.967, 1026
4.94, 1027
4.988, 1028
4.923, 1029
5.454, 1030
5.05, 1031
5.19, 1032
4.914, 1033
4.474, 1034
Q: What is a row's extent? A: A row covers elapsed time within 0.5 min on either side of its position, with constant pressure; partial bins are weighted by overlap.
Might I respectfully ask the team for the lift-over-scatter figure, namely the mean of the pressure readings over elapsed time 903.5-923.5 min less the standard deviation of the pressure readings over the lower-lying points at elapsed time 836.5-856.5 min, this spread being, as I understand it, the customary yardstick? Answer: 4.87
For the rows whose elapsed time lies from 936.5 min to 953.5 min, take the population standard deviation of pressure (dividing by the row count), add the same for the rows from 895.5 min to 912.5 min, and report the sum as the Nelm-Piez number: 0.46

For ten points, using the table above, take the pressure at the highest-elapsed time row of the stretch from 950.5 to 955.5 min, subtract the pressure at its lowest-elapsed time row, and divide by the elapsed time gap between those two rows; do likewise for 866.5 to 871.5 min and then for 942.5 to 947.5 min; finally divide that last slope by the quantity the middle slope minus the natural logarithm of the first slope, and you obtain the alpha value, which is -0.011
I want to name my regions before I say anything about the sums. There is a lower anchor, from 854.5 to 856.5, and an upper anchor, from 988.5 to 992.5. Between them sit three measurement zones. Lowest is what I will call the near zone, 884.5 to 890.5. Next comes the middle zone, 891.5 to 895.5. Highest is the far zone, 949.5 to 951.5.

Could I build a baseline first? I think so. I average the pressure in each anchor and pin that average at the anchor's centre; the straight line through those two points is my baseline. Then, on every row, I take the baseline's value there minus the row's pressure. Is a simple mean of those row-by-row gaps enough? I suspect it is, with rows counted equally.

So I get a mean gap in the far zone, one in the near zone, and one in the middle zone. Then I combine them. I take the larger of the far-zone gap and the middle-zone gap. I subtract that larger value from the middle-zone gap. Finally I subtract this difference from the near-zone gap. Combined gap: 0.1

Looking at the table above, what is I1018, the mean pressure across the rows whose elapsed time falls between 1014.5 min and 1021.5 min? 5.4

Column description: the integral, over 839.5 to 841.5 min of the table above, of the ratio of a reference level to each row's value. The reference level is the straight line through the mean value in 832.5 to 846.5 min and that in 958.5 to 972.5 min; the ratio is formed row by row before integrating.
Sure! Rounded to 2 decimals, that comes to 1.89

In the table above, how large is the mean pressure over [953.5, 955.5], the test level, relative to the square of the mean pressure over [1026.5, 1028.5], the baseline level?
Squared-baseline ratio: 0.201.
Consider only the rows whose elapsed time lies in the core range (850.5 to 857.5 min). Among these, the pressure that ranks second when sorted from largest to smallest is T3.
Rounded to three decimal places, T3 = 4.801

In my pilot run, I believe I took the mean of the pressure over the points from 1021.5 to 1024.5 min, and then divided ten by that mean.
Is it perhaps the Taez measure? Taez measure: 1.922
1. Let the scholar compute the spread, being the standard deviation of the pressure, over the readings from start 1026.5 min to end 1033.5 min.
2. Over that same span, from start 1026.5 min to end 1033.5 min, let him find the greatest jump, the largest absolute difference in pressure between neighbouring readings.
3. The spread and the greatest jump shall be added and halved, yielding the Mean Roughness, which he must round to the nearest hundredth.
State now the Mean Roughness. 0.36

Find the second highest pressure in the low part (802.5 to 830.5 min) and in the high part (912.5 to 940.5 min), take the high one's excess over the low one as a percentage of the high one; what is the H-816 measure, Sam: 15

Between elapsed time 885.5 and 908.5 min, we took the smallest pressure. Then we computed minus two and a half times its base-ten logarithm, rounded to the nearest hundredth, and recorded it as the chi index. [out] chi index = -1.64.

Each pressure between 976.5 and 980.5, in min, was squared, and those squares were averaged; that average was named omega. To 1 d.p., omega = 26.7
